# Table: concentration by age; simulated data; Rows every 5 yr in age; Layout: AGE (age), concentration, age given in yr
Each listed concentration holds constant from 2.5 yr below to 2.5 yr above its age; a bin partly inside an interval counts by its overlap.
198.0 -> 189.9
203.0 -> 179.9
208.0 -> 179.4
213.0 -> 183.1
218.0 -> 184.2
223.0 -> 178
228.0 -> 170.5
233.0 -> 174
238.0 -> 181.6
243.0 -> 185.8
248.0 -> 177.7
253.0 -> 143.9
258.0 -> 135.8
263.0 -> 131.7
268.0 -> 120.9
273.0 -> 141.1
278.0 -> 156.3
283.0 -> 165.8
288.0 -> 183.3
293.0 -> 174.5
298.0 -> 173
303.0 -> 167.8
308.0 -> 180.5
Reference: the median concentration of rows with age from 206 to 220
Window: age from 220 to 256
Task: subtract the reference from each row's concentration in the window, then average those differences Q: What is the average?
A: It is -10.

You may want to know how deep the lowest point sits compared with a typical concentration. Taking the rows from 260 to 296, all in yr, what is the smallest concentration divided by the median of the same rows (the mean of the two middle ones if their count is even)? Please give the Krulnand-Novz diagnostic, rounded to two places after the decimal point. 0.77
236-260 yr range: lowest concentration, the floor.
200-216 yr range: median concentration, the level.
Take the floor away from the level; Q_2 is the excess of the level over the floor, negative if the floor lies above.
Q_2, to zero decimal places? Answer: 44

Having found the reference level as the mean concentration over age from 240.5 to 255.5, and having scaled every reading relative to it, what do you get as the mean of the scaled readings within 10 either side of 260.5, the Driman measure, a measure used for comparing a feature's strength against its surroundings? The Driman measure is 0.79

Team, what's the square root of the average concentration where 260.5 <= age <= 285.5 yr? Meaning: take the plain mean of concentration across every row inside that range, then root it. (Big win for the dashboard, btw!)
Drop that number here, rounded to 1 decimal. 12.0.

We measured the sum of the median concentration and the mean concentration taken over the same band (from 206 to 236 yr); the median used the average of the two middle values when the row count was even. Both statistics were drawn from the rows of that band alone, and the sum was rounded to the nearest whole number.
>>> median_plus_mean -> 357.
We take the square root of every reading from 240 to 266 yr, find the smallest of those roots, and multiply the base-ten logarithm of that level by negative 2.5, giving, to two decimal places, -2.65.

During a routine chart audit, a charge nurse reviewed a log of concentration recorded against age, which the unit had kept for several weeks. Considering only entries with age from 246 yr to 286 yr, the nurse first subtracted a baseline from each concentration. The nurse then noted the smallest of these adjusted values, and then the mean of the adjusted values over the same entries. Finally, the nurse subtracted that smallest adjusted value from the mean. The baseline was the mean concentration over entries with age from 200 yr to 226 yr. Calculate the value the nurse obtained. 26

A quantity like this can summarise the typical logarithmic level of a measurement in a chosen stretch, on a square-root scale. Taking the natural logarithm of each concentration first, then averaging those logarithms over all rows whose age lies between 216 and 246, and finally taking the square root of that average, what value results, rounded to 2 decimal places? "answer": 2.28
